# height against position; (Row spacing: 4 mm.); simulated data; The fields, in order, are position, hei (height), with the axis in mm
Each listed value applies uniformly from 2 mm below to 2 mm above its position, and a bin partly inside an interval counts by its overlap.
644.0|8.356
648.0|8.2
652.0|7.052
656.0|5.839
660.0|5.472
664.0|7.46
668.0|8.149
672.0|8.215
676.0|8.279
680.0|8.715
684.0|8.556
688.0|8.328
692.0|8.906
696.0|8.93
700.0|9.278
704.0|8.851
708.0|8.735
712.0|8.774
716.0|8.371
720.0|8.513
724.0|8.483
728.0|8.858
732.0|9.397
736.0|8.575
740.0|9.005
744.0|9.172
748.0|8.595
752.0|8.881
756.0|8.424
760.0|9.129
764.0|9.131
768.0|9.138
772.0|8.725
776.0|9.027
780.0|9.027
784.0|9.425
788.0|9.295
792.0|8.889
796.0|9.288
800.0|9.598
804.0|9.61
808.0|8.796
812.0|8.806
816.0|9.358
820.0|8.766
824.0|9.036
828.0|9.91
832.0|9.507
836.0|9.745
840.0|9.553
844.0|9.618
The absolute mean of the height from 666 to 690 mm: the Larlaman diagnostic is 8.4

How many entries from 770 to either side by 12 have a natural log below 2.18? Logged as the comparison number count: 1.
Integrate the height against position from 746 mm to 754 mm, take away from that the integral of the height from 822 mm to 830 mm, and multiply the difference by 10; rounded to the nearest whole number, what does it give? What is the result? -59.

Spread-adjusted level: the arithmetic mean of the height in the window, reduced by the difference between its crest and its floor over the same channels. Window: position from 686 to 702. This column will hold 7.9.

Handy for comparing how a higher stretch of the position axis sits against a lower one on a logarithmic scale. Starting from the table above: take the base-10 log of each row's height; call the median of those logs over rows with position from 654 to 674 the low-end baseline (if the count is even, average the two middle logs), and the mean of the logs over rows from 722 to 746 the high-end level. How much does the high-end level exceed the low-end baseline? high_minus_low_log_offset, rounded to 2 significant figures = 0.077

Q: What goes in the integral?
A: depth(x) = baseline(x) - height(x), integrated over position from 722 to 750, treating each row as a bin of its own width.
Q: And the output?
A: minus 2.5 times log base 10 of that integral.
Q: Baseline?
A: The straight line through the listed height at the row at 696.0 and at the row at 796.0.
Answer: -1.9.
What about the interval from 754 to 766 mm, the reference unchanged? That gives -1.3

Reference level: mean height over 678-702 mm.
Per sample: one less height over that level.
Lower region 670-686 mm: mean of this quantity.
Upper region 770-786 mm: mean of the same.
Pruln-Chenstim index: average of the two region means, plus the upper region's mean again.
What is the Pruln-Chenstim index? -0.03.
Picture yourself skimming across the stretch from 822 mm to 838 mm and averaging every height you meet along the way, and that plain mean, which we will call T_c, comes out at 9.5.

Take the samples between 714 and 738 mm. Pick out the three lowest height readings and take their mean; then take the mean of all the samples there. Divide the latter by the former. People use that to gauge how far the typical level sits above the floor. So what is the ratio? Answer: 1.03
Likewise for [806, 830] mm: 1.04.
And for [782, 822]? 1.04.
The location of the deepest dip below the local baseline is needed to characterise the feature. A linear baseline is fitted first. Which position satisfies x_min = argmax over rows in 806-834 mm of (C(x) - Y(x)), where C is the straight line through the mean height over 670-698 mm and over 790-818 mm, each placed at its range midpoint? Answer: 820.0 mm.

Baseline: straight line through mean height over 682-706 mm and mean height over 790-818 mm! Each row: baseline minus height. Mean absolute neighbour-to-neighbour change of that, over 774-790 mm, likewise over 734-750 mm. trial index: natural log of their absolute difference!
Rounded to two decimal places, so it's -1.58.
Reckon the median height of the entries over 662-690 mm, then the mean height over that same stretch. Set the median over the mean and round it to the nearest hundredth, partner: 1.00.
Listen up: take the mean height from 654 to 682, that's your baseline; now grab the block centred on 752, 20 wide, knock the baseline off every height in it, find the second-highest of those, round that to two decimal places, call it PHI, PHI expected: 1.68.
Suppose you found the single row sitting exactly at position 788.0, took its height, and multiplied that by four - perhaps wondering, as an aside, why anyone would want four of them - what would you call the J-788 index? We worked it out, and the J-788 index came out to 37.2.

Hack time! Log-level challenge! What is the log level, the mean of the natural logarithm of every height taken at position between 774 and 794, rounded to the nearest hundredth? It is 2.21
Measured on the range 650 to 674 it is 1.94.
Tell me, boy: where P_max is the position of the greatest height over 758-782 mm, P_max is 768.0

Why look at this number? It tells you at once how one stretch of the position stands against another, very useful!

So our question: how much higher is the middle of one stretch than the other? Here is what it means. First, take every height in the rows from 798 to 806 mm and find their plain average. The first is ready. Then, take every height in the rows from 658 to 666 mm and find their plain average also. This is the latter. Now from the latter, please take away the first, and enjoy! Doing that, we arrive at -3.1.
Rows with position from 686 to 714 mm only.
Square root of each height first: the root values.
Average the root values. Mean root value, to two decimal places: 2.97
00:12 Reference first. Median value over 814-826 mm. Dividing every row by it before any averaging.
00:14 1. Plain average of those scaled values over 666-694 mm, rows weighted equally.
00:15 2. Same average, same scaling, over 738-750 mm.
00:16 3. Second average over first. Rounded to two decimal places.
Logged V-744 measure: 1.06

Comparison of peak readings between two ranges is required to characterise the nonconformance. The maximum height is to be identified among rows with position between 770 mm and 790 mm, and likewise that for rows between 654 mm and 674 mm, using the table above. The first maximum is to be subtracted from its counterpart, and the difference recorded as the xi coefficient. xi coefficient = -1.2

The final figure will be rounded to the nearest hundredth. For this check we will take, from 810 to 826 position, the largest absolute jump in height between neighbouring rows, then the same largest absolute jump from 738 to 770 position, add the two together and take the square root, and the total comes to 1.14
